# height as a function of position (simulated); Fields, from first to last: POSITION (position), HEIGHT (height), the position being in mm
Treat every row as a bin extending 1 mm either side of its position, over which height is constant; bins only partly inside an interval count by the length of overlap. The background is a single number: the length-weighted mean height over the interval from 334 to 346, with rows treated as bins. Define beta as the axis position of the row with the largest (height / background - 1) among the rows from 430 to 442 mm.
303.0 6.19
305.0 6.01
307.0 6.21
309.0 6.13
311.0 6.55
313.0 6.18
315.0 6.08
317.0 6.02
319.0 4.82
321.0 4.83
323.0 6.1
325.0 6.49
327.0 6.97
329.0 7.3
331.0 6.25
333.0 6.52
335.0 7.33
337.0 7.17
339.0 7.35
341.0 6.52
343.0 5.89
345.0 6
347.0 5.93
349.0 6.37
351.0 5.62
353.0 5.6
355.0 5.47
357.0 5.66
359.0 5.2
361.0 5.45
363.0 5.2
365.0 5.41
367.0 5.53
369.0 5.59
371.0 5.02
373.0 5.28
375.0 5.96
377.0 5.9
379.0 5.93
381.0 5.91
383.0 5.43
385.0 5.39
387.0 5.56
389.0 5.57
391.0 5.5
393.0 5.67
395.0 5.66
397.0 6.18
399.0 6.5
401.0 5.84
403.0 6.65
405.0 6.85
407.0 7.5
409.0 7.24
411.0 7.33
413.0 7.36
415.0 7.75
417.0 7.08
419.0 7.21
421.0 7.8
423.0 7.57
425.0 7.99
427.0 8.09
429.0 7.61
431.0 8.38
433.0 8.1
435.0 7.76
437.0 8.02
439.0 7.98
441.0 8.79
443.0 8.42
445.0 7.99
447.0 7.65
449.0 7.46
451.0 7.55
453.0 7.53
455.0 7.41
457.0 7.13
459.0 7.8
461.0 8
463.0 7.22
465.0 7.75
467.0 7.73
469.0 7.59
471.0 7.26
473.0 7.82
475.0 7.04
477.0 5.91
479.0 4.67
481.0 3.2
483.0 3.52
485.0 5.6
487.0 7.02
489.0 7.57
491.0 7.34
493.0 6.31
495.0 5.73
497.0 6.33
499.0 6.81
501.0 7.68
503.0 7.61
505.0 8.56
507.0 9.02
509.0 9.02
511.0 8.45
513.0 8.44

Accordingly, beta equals 441.0 mm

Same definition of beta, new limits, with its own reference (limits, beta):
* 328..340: 339.0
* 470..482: 473.0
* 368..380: 375.0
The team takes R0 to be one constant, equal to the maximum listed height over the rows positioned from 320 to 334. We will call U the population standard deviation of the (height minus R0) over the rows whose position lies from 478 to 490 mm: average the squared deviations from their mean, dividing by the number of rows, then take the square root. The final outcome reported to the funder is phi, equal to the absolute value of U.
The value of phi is 1.6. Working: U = 1.6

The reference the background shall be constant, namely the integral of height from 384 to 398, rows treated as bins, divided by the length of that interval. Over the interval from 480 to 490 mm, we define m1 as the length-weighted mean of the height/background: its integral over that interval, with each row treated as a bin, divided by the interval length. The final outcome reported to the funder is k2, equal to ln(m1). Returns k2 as -0.05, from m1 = 0.95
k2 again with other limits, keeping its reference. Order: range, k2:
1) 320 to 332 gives 0.11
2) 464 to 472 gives 0.29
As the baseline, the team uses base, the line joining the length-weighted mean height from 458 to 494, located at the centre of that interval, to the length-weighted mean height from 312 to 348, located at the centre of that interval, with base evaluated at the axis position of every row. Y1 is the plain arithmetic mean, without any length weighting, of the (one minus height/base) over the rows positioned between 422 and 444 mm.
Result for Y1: -0.23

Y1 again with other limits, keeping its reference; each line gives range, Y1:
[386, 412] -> 0.02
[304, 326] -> 0.05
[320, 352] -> -0.01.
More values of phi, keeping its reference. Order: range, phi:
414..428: 0.4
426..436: 0.3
